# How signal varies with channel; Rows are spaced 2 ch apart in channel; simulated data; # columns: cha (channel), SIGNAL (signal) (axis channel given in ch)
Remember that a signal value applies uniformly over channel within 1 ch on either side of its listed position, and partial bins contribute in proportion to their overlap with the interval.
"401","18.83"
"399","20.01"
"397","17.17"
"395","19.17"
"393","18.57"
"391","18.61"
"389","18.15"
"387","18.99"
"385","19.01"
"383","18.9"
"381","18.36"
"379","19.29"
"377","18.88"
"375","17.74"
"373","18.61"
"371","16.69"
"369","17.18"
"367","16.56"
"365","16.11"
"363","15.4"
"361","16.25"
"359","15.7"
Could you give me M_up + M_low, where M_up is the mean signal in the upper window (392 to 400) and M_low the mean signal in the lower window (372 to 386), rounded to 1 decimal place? 37.4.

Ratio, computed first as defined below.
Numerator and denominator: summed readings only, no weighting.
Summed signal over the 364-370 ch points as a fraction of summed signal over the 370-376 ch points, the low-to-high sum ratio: 0.94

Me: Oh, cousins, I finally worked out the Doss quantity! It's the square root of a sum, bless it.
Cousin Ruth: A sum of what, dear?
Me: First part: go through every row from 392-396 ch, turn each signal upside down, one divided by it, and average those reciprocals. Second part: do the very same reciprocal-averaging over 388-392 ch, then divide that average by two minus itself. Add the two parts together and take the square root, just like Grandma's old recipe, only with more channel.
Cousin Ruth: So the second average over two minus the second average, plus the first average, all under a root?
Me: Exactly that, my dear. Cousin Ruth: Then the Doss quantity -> 0.285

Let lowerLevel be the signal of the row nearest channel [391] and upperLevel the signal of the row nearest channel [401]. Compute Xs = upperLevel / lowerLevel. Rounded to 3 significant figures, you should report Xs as 1.01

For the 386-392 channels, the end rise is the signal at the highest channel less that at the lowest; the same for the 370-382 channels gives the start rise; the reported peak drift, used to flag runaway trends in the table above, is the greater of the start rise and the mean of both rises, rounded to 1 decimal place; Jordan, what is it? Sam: 1.7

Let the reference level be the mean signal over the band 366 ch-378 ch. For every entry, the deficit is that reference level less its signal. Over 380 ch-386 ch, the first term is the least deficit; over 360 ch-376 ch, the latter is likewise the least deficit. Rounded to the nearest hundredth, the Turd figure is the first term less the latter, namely -0.40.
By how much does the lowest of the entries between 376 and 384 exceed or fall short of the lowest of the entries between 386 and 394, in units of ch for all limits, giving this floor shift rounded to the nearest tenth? 0.2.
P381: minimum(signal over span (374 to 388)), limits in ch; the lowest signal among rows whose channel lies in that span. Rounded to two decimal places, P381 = 17.74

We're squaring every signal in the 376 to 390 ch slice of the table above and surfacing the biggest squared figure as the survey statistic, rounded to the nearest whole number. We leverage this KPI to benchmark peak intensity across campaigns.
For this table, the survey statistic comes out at 372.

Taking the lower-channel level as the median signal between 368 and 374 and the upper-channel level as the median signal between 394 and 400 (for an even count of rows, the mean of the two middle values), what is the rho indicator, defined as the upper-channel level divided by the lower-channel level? 1.116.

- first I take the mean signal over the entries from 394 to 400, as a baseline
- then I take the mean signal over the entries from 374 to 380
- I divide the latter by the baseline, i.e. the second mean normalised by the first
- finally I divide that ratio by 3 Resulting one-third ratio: 0.331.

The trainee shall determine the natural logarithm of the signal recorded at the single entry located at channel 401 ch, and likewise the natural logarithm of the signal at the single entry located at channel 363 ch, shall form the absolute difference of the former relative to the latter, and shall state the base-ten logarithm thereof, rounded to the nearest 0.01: -0.70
